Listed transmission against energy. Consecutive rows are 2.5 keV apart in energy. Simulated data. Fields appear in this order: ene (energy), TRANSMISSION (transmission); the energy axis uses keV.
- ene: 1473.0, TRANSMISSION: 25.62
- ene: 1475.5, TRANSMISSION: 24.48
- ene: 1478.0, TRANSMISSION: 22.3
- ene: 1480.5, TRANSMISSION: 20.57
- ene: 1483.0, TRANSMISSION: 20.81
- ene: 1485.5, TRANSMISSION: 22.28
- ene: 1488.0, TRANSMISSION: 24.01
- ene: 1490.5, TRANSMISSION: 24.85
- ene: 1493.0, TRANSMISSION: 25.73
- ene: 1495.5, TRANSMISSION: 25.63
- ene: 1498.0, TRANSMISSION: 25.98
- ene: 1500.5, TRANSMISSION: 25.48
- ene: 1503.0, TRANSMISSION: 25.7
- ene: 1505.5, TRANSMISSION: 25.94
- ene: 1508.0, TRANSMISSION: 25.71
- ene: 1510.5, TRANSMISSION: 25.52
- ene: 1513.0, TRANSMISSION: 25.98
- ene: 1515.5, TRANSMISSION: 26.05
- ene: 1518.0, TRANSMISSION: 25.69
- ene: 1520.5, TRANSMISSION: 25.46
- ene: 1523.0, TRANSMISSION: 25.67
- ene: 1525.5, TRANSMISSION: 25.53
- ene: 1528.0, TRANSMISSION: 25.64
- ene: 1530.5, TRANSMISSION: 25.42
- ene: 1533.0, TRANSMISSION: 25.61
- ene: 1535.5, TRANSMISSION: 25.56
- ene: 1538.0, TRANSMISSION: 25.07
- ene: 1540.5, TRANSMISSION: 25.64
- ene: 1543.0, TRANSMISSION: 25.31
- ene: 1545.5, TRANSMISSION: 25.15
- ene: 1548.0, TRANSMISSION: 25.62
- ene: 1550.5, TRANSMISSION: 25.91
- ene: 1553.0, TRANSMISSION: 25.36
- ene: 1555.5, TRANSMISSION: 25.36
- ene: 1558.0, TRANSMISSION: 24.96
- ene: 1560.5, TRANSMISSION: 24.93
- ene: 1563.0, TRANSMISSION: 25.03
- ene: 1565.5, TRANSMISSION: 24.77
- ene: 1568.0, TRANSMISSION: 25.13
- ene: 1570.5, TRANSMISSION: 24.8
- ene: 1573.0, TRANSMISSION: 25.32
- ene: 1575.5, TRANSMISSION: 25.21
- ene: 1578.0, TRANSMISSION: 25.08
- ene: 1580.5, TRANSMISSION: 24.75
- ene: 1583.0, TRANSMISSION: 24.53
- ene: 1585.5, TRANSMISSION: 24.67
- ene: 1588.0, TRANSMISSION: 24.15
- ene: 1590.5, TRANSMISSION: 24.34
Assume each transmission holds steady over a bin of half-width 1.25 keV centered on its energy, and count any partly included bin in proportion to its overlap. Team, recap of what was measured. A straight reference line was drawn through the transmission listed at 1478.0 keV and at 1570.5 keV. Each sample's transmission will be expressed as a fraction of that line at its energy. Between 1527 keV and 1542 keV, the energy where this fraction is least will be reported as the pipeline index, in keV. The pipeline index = 1538.0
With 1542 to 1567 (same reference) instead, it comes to 1565.5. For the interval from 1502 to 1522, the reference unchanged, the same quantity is 1520.5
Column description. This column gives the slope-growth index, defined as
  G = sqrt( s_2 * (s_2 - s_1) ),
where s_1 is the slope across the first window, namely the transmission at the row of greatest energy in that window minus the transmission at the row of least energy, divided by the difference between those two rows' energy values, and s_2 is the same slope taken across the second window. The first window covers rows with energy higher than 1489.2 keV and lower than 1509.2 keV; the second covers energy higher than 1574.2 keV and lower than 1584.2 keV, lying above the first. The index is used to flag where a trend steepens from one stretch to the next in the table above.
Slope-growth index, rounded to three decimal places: 0.113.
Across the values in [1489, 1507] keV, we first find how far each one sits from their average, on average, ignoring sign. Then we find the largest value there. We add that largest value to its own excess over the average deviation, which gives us 51.7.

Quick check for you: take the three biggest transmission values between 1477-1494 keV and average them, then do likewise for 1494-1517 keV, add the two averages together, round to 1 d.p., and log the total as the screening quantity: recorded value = 50.9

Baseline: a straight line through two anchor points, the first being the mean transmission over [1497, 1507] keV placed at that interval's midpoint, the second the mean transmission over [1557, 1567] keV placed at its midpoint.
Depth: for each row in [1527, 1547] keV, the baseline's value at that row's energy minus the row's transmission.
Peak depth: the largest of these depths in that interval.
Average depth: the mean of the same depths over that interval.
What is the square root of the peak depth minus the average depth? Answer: 0.58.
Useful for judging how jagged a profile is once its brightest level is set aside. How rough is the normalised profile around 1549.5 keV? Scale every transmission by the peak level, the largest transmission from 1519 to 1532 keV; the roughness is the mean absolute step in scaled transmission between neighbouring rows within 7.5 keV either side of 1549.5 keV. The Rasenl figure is 0.011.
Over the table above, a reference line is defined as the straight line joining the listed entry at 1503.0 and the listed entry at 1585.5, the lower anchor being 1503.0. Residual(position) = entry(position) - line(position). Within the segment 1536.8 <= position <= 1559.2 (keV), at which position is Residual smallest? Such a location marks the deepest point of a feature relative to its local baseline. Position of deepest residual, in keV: 1538.0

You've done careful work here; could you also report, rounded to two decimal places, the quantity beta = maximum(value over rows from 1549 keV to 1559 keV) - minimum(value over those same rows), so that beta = 0.95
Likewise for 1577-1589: 0.93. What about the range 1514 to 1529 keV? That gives 0.59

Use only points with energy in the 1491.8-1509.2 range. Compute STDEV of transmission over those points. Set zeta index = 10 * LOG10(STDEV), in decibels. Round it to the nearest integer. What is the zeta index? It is -8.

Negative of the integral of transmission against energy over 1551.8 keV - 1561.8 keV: -252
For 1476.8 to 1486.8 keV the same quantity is -215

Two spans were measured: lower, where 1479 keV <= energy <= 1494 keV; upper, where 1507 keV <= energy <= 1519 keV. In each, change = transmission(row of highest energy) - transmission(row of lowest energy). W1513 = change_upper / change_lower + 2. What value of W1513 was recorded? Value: 2.0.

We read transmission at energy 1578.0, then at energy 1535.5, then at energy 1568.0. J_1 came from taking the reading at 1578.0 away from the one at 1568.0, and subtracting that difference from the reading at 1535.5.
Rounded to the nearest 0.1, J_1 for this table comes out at 25.5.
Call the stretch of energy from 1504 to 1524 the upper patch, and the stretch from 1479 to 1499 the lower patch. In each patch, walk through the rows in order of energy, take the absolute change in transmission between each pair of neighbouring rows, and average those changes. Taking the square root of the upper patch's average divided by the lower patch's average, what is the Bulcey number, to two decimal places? 0.56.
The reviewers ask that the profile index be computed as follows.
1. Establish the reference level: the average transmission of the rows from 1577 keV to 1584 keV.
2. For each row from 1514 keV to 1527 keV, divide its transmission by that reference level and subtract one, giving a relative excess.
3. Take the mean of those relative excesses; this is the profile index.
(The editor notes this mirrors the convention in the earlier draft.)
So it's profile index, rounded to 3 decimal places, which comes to 0.036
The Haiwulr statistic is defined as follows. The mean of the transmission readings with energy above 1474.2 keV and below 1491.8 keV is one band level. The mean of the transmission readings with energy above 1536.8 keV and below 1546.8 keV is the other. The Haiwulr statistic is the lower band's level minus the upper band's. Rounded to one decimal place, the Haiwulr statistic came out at -2.5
